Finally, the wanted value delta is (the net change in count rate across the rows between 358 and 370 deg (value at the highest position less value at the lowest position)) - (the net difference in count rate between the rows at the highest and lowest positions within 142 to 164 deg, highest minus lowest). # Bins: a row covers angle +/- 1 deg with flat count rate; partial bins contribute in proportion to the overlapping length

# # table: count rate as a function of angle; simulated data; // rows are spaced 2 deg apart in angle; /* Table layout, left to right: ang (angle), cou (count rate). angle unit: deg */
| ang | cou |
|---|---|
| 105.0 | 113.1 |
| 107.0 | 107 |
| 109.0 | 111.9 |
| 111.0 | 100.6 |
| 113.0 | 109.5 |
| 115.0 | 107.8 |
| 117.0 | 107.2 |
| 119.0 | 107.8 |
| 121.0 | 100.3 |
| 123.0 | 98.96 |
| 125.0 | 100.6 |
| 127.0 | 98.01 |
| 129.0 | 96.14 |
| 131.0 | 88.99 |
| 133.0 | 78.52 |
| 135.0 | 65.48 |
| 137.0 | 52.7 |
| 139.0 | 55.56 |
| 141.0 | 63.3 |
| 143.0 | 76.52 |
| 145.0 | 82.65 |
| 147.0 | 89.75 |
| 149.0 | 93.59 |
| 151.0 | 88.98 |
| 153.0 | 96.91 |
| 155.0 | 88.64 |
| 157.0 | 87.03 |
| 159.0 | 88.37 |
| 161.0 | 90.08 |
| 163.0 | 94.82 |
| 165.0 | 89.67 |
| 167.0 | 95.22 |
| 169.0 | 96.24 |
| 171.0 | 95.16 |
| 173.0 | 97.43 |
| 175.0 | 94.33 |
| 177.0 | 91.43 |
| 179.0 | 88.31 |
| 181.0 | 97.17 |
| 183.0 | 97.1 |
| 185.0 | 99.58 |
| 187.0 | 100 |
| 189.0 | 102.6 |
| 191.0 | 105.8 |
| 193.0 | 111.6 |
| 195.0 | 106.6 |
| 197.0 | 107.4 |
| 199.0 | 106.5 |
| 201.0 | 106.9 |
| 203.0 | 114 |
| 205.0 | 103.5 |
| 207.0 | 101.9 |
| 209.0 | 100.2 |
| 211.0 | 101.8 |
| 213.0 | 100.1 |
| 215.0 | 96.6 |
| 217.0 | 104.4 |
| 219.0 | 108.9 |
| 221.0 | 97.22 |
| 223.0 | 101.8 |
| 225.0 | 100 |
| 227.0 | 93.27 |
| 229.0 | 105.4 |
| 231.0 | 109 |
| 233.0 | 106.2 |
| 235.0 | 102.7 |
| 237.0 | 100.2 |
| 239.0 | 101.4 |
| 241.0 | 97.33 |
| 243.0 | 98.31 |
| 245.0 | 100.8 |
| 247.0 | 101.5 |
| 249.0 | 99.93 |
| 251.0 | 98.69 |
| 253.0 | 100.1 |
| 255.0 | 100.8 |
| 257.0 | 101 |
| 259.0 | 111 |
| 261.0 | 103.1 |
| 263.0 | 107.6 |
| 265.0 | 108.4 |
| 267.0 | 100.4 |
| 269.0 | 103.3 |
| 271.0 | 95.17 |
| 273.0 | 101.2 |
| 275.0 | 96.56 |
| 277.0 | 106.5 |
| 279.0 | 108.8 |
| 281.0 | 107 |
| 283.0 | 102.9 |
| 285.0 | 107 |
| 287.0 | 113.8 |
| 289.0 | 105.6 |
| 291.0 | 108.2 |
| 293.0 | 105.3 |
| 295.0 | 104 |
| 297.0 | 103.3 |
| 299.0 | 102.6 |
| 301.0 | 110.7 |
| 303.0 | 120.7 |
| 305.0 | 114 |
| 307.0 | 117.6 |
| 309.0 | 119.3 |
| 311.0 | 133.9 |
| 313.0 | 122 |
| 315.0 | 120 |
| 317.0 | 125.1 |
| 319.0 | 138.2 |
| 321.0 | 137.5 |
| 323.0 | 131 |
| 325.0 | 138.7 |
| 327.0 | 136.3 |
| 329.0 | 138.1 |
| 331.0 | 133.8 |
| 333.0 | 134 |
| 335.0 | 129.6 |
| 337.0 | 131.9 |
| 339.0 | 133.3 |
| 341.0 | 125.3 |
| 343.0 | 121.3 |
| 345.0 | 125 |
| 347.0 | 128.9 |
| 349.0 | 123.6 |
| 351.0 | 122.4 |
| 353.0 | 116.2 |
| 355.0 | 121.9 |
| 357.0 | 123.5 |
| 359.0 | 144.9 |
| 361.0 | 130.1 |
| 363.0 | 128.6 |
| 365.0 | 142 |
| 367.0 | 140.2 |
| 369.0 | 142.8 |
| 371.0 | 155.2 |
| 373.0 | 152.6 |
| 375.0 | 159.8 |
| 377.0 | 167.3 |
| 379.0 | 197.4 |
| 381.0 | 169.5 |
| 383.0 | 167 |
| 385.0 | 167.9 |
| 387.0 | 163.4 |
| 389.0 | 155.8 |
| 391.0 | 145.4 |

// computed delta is -20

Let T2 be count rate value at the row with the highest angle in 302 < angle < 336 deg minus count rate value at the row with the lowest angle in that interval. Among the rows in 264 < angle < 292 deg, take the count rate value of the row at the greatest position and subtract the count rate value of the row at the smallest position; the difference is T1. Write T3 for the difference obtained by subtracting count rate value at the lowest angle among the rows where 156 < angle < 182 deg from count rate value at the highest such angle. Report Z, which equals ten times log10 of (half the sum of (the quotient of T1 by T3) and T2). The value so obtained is 6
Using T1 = 0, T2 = 9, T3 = 10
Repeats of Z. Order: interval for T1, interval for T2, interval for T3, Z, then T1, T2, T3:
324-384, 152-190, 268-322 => 5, 28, 6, 34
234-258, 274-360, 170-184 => 14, -2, 48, 2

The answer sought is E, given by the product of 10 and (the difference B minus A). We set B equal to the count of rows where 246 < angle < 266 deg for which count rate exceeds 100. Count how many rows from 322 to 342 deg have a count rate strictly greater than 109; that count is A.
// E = -20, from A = 10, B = 8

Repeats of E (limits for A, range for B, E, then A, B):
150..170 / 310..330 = 100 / 0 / 10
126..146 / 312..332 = 100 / 0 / 10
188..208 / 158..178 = -20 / 2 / 0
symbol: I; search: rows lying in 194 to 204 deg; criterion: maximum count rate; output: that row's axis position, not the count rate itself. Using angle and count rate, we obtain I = 203.0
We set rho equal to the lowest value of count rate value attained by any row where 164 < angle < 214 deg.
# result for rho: 88.31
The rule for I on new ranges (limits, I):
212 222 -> 219.0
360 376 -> 375.0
